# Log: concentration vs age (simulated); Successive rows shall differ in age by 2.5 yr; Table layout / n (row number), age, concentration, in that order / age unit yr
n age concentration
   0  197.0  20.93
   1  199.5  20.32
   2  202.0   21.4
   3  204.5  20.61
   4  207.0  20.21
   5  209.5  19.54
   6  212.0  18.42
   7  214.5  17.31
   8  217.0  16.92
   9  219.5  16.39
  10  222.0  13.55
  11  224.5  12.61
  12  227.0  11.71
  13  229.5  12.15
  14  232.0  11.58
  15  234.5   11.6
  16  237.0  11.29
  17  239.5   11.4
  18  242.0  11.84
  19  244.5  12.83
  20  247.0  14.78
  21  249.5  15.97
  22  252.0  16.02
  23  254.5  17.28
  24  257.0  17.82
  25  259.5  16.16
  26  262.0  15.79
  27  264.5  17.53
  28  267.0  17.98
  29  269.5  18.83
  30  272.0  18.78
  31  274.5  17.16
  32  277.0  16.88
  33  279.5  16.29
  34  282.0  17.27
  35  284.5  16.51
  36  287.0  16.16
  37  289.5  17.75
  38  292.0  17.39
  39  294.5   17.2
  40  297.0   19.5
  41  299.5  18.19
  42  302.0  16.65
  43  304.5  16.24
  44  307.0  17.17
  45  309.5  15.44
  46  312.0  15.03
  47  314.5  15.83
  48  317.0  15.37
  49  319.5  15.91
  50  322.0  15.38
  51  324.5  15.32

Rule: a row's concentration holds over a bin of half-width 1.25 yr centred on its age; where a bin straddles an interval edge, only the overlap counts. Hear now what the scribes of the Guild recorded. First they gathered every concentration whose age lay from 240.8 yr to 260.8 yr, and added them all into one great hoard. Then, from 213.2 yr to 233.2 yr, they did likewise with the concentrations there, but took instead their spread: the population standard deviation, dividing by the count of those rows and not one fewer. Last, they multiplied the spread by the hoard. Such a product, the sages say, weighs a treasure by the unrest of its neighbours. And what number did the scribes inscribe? 281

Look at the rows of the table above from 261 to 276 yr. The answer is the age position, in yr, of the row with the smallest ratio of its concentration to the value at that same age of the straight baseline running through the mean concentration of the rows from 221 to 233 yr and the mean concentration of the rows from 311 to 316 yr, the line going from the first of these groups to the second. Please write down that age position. 262.0 yr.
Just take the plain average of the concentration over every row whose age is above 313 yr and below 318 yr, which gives 15.6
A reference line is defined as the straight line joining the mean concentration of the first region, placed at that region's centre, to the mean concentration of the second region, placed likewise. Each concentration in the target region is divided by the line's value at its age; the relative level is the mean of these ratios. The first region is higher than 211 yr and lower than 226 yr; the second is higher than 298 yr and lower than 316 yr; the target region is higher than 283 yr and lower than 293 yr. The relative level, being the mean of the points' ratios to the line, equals 1.04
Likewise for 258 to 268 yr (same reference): 1.05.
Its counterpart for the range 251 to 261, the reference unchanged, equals 1.05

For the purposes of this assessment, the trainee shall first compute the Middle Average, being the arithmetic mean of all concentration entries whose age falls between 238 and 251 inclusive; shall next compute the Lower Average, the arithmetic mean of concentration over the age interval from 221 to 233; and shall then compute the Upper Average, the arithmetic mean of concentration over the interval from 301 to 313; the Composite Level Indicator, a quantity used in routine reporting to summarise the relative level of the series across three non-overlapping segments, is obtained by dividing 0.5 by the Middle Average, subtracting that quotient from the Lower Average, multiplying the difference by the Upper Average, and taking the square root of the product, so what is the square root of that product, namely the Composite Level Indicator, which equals 14.1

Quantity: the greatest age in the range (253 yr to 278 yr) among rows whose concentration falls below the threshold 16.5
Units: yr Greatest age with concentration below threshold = 262.0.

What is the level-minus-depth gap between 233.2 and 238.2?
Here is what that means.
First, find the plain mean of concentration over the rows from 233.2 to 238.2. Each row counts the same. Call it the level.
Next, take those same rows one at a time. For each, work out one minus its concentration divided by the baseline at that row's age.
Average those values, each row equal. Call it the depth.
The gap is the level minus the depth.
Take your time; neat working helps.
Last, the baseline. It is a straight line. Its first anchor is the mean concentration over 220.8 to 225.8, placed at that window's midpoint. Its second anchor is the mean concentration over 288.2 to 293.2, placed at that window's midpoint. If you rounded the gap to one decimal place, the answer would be 11.3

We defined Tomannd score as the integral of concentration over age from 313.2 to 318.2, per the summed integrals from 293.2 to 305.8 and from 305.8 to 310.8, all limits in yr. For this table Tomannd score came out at 0.26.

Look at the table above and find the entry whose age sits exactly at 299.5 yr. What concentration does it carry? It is 18.19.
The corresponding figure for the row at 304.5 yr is 16.24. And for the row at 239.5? 11.4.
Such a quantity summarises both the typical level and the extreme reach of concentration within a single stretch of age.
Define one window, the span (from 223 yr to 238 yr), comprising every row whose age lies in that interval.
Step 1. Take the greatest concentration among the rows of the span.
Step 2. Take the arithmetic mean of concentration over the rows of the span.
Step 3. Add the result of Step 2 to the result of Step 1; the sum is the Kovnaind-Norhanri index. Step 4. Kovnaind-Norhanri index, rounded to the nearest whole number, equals 24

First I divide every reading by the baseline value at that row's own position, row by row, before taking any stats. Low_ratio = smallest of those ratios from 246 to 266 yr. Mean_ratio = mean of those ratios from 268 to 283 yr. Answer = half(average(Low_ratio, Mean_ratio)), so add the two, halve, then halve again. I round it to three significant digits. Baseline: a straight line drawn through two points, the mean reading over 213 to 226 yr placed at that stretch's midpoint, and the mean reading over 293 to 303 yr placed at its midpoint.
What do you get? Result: 0.483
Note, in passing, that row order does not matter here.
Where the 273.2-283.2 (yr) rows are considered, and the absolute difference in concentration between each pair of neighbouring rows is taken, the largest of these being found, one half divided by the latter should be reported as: 0.51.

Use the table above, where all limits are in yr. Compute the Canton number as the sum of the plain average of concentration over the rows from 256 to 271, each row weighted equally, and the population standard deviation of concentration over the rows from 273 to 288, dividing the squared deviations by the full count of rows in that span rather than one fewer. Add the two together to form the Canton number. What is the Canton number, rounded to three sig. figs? 17.8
